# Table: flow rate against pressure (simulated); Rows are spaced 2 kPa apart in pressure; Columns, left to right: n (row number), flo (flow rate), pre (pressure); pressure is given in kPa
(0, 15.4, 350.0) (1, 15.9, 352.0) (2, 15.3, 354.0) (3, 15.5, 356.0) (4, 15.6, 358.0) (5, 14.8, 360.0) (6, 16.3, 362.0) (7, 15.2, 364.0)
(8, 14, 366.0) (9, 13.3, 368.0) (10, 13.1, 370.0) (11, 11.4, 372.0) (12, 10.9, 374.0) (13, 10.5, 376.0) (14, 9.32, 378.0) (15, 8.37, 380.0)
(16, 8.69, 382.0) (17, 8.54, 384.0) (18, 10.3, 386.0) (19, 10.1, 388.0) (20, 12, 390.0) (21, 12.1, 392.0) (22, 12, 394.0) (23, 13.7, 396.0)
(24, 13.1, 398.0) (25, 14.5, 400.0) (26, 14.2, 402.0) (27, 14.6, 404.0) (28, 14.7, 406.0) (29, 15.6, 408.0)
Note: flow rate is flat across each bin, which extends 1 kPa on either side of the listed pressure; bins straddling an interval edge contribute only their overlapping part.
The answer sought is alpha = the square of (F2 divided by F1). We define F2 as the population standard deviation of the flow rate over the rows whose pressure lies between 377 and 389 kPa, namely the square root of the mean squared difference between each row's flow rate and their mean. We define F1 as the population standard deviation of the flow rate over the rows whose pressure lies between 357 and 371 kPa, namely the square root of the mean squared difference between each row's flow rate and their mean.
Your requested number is 0.5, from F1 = 1.11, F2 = 0.75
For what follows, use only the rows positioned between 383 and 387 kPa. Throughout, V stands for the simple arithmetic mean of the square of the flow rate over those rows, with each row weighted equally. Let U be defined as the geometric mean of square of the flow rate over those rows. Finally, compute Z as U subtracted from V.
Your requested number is 2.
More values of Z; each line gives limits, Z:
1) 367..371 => 0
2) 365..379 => 5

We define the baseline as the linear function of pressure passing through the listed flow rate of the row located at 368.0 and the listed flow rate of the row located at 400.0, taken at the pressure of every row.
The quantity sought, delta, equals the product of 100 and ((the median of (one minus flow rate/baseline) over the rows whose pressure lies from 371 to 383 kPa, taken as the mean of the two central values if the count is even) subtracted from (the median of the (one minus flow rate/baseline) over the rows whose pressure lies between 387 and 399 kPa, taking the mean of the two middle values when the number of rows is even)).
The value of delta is -12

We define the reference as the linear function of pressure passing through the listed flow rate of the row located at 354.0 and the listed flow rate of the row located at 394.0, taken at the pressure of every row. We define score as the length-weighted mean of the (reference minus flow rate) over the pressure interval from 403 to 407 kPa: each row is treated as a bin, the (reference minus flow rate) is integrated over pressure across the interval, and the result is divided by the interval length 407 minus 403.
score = -3.6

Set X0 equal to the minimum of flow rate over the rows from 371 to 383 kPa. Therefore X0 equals 8.37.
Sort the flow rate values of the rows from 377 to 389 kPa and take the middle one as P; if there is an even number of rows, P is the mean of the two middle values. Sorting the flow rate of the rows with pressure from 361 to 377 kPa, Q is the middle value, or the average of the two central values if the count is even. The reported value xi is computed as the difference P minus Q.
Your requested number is -4.2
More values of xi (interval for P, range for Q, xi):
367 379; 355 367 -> -4.2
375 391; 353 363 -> -5.8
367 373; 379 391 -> 3.7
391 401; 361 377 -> -0.1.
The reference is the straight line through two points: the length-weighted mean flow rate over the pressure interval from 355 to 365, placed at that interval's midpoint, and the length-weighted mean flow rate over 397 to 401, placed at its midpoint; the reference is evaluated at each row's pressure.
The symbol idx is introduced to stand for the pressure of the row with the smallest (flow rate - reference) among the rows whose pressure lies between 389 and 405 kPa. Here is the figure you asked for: 390.0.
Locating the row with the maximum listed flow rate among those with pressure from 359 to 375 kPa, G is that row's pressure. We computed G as 362.0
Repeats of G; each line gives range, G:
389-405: 404.0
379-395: 392.0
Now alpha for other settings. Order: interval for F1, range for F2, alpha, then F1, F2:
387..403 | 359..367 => 0.4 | 1.36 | 0.83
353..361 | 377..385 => 1.4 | 0.31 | 0.36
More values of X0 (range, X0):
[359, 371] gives 13.1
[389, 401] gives 12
